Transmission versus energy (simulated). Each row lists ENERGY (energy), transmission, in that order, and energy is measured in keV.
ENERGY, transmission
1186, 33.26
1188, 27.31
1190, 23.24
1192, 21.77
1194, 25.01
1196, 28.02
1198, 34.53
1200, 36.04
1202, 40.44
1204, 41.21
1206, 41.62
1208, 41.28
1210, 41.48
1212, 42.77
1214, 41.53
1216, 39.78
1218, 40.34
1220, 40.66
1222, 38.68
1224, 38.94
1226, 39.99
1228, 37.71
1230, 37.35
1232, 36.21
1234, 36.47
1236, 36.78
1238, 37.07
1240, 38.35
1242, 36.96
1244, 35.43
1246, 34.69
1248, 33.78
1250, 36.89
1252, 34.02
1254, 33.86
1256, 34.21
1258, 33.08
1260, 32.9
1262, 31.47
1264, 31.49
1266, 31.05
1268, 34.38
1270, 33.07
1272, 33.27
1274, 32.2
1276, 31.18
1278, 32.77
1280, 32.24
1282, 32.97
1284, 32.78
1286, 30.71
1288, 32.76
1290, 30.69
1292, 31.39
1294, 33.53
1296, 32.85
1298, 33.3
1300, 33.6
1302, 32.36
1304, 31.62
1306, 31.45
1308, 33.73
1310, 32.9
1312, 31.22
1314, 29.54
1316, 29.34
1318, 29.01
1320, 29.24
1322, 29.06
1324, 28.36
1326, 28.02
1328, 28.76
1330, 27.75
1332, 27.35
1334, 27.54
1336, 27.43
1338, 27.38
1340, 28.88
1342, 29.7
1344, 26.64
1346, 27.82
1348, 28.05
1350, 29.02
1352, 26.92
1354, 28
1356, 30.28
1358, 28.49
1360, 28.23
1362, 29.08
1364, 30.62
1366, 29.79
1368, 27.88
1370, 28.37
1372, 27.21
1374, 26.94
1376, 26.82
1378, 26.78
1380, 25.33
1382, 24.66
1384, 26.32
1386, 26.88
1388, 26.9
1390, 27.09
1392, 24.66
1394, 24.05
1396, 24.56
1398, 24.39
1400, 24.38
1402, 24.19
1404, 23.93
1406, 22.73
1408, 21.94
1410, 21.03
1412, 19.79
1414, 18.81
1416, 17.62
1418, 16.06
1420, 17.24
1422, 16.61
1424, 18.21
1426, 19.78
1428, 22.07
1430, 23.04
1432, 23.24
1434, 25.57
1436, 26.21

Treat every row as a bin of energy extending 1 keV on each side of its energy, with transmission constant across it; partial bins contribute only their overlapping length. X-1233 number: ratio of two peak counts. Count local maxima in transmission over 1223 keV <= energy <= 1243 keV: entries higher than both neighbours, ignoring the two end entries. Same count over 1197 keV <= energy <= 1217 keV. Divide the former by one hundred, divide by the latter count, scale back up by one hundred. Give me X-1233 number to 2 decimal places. 1.00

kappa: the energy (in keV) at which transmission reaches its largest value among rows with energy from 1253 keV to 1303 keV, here 1268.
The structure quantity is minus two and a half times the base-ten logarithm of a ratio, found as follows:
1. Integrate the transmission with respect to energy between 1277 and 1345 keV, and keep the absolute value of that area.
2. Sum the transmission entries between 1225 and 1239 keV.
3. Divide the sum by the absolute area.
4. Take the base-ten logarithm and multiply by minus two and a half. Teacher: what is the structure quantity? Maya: 2.2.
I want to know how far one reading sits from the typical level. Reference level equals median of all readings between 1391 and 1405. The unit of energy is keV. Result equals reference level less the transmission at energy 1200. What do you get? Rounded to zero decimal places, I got -12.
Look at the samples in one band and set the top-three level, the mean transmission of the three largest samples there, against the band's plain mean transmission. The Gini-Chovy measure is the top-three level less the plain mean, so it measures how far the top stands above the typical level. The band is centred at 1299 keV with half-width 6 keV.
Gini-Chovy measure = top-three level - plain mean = 0.60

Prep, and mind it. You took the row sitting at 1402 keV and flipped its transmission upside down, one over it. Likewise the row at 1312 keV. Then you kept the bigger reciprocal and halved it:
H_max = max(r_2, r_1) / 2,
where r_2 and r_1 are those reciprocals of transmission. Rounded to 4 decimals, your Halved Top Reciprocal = 0.0207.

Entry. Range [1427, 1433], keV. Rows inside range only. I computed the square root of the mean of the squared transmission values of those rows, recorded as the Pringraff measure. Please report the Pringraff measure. 23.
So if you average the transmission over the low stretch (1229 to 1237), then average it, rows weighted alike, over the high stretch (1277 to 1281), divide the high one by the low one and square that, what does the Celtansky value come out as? 0.78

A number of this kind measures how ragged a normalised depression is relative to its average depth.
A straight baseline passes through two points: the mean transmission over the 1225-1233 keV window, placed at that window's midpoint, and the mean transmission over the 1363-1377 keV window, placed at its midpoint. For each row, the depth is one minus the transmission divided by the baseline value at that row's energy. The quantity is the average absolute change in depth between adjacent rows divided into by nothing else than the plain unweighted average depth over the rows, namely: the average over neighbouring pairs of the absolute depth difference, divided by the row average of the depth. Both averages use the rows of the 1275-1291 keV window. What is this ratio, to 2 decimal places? 0.61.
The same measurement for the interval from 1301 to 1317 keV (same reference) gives 1.15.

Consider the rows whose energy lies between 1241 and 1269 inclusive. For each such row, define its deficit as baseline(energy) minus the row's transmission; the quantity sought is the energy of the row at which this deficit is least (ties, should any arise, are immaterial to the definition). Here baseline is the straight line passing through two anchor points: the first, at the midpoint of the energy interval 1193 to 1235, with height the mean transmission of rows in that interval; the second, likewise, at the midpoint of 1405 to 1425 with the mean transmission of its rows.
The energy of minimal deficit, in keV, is 1250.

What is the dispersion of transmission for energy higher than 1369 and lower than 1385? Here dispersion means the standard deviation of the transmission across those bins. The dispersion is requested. 1.1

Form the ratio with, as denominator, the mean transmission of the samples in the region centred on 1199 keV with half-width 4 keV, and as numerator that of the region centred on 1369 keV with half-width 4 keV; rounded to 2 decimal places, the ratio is 0.81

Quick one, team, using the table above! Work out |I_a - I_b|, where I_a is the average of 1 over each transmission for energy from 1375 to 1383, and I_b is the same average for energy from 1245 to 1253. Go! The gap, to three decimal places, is 0.010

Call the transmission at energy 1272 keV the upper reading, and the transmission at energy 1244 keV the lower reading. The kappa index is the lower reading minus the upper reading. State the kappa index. 2.2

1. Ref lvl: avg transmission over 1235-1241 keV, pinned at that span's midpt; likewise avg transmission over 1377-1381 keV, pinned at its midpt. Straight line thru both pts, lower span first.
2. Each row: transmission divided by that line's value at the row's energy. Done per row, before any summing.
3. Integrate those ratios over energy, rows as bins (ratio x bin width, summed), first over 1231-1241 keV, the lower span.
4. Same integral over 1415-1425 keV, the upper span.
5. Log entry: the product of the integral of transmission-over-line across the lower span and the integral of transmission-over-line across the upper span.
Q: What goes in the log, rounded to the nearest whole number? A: 74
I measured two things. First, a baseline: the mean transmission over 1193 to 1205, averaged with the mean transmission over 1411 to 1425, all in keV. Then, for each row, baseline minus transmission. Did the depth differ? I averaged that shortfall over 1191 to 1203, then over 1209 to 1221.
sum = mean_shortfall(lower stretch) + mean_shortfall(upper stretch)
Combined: -20.1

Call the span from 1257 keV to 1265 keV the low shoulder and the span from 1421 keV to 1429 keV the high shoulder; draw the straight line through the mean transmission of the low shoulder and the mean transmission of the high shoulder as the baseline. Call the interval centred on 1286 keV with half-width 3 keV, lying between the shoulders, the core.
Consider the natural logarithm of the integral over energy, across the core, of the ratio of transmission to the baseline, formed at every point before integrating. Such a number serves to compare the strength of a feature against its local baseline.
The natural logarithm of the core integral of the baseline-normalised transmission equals 1.85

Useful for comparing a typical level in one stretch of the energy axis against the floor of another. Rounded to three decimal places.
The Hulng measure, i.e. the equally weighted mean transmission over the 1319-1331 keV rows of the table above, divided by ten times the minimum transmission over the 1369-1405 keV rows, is 0.119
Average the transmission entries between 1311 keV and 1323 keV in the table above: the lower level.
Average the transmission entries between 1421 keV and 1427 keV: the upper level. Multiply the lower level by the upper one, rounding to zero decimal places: 538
